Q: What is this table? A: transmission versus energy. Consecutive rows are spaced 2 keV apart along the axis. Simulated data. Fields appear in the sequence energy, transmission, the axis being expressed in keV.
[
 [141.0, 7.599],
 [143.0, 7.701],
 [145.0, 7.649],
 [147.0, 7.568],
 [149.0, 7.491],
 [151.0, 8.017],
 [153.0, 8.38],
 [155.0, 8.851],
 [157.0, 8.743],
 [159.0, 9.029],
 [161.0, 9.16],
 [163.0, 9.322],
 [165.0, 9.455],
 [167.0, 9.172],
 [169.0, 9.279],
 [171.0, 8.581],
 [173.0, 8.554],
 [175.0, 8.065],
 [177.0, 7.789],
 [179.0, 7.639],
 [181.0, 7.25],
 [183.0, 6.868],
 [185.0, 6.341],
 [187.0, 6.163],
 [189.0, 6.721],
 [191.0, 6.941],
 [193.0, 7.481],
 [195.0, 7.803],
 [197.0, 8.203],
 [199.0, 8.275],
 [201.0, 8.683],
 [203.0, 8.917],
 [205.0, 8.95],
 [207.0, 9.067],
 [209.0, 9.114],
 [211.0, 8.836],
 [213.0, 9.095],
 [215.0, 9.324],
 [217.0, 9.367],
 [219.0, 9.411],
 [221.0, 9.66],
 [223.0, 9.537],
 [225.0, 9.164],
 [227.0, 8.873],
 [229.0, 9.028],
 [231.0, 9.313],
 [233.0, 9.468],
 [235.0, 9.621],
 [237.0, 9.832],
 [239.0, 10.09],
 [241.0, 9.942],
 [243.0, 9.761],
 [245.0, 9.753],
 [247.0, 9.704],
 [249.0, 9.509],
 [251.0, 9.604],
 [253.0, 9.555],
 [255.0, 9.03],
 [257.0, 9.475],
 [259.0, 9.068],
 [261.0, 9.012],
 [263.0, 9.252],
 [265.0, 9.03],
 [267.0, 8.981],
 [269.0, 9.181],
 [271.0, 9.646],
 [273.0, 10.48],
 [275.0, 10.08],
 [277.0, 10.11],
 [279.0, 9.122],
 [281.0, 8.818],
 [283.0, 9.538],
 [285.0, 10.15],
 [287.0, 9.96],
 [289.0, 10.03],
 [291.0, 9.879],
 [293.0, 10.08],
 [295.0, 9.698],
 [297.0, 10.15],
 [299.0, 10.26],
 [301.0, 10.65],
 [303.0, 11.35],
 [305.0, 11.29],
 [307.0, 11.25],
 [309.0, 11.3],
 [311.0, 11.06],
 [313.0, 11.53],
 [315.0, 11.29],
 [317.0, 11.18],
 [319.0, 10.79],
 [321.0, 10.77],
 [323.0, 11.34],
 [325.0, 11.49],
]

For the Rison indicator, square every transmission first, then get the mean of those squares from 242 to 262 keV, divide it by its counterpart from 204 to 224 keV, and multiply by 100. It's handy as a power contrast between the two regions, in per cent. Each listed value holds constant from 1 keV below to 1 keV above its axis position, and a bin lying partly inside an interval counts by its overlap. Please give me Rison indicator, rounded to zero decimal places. 105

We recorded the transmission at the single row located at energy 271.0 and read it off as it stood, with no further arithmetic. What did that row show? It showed 9.646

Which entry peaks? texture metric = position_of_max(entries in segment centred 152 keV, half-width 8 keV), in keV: 159.0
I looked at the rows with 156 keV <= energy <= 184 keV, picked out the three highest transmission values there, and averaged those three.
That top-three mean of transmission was 9.4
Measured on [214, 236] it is 9.6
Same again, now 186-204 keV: 8.6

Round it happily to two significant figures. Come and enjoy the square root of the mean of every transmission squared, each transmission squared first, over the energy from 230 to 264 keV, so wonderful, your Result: 9.5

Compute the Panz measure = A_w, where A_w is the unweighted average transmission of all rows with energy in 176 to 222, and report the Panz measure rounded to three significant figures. 8.17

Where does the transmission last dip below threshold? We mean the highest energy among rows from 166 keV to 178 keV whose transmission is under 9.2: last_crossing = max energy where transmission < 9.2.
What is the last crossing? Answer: 177.0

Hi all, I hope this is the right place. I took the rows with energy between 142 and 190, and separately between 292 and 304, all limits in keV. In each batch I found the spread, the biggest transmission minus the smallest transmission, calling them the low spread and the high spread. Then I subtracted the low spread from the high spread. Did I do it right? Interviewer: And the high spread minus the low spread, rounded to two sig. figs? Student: -1.6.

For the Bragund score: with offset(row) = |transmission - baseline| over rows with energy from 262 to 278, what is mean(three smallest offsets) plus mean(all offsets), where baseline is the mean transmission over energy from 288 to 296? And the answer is 0.76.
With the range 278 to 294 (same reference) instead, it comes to 0.42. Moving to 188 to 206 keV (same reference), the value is 3.00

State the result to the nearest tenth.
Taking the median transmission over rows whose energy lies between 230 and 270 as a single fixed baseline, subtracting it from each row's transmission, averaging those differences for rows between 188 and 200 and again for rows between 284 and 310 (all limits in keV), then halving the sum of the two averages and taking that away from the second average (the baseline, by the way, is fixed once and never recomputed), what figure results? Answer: 1.4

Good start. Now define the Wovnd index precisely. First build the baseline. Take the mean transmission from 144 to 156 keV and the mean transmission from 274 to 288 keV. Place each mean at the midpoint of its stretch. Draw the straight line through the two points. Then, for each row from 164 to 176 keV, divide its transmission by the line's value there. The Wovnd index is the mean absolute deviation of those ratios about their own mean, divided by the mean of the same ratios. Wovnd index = 0.0556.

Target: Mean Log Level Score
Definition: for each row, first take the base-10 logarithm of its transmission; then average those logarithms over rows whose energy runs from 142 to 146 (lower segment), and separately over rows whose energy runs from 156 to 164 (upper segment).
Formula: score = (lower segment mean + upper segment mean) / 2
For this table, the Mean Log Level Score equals 0.92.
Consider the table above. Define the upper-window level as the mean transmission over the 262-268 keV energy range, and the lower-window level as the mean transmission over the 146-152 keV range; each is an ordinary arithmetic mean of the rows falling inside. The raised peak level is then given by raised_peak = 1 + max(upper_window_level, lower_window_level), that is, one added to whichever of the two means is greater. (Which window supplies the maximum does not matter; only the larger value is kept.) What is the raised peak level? 10.1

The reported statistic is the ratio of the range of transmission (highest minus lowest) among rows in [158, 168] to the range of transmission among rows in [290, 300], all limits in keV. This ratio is 0.76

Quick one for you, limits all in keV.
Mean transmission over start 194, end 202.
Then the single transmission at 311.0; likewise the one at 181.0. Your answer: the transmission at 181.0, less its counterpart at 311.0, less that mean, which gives -12.1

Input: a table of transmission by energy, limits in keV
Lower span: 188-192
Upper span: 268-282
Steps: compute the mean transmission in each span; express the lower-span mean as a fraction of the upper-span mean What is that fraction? 0.71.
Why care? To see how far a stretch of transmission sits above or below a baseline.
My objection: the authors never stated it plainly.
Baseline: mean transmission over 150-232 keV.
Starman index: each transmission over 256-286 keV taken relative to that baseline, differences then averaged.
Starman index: 1.0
